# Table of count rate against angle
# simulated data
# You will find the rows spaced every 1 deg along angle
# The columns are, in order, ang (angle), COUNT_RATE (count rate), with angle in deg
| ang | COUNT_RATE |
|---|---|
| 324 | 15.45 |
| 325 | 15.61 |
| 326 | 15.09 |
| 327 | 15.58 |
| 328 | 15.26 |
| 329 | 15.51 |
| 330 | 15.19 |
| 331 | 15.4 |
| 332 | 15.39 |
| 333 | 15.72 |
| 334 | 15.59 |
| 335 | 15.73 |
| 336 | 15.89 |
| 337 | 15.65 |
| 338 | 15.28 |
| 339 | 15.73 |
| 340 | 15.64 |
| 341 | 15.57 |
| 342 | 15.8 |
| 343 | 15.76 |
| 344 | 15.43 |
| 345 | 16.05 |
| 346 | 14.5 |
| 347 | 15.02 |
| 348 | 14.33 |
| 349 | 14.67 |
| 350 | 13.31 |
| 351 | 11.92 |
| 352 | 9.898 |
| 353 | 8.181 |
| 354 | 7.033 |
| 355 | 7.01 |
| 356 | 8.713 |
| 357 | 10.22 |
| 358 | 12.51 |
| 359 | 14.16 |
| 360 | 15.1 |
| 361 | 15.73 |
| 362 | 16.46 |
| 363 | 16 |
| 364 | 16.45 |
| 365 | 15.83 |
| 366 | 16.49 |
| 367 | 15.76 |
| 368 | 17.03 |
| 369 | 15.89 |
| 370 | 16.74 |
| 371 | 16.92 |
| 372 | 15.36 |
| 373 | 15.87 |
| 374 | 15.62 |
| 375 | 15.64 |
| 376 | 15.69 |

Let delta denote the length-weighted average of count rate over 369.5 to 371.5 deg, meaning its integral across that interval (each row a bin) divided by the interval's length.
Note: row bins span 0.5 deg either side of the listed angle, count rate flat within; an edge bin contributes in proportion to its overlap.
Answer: 16.8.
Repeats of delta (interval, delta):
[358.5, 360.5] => 14.6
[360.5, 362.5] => 16.1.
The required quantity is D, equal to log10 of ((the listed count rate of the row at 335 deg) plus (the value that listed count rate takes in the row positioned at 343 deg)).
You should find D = 1.498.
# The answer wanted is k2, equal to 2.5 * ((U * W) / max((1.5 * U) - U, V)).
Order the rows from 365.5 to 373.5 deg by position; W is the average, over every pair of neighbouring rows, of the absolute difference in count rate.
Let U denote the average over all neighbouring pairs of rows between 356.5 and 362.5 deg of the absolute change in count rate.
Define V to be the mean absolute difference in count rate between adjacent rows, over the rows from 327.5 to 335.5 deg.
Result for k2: 4.5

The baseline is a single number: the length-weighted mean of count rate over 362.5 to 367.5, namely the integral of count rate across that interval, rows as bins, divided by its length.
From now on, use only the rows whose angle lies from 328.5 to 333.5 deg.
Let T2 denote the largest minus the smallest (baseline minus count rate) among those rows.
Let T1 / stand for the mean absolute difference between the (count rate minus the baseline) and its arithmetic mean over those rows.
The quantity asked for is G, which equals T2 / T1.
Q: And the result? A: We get 3.83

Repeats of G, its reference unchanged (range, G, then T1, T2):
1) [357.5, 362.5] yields 3.39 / 1.17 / 3.95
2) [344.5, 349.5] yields 3.46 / 0.50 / 1.72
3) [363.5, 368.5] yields 3.07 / 0.41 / 1.27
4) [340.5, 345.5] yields 3.49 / 0.18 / 0.62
